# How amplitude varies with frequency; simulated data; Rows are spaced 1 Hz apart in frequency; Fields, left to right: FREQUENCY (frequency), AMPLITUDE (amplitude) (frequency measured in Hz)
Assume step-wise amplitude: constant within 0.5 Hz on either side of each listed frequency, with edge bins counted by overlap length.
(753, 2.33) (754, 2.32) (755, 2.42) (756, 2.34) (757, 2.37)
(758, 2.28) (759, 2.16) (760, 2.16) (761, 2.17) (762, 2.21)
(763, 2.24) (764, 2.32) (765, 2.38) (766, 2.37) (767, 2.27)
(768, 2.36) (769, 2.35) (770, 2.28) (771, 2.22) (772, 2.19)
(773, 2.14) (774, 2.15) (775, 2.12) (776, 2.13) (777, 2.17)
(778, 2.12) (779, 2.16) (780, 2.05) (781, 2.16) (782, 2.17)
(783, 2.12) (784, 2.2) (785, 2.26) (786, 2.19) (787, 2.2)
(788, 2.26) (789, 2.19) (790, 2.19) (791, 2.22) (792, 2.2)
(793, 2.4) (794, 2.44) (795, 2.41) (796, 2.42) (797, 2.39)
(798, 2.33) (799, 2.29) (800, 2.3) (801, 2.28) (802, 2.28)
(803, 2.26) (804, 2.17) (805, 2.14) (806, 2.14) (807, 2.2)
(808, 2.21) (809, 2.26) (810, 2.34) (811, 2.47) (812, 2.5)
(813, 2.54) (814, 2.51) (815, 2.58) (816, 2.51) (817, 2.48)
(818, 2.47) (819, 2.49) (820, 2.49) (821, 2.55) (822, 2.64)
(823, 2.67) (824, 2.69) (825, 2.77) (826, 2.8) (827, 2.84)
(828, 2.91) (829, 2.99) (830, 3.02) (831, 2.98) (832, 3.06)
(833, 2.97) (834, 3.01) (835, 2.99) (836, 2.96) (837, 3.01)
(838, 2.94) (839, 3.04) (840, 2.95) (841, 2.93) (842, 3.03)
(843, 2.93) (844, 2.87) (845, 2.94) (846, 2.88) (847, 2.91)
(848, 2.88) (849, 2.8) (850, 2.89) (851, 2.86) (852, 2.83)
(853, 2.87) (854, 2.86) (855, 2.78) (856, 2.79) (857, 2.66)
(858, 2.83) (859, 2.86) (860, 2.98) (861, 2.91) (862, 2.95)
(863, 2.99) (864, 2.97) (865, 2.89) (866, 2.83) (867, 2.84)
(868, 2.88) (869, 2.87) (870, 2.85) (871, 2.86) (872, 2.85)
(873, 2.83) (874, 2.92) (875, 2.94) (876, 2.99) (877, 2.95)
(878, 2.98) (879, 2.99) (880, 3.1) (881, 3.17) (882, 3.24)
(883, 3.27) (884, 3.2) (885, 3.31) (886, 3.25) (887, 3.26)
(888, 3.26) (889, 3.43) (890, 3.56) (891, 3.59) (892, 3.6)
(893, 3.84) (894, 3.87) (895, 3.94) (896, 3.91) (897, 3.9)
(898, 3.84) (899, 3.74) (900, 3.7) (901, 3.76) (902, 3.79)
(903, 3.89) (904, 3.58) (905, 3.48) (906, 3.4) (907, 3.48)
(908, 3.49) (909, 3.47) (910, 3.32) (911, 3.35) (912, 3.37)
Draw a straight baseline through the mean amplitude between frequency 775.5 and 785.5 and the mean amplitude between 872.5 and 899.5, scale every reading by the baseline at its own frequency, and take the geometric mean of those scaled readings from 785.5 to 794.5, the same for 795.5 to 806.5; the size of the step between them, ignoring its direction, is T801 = 0.04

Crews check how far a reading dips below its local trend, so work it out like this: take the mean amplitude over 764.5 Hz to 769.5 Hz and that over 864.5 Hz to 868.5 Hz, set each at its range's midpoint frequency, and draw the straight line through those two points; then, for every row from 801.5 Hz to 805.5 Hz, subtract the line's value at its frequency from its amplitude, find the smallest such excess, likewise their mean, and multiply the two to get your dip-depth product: 0.13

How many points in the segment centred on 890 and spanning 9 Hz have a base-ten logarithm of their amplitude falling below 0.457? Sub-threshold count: 0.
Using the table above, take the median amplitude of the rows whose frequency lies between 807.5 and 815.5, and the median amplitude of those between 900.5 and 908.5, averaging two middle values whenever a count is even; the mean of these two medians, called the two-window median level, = 3.01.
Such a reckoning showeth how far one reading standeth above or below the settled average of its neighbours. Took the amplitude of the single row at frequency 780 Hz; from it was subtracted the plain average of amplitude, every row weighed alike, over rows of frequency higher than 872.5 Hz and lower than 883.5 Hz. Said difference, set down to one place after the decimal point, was -1.0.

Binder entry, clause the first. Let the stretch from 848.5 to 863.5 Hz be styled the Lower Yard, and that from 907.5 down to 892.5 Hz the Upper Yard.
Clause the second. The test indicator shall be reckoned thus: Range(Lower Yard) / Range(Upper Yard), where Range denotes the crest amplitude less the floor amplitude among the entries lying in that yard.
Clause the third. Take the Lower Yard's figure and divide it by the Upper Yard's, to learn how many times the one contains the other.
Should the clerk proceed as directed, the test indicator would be 0.61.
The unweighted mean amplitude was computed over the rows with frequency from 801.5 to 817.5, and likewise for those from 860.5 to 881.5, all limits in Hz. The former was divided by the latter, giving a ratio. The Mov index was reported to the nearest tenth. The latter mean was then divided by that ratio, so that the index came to 3.7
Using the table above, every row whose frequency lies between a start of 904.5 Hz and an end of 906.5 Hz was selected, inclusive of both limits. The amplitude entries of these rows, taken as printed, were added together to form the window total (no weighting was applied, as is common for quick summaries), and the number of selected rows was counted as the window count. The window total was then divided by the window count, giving 3.4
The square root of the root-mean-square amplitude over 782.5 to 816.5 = 1.52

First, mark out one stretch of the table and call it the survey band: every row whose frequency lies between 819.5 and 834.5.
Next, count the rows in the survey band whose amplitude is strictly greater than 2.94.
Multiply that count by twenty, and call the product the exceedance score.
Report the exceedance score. 120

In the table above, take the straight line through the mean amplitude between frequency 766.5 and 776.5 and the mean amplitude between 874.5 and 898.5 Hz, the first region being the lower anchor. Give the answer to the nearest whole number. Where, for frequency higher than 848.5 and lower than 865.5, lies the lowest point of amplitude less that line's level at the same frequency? 857 Hz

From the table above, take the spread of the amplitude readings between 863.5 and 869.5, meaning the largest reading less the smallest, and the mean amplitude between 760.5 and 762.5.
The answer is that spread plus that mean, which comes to 2.33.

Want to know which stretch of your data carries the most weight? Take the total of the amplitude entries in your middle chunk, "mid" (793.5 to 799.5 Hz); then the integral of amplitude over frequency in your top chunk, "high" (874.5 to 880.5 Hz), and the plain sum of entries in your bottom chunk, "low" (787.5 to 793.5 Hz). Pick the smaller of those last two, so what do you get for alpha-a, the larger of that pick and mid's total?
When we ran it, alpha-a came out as 14.3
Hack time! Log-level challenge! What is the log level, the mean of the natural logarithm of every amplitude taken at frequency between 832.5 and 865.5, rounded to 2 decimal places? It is 1.07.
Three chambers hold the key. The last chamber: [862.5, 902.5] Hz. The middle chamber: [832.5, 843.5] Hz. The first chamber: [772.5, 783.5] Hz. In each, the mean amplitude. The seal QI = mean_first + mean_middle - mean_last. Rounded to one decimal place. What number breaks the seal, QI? 1.8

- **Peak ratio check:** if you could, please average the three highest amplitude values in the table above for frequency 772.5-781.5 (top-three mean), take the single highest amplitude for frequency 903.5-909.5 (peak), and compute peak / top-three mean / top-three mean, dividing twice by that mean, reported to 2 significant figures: 0.76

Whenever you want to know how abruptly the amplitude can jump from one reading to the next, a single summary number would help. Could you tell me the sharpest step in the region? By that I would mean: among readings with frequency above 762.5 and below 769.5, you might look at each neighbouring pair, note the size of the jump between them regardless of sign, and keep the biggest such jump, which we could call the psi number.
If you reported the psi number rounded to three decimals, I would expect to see 0.100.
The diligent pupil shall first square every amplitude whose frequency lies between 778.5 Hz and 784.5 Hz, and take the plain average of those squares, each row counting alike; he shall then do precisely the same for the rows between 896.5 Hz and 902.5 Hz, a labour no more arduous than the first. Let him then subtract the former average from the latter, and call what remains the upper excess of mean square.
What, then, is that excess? 10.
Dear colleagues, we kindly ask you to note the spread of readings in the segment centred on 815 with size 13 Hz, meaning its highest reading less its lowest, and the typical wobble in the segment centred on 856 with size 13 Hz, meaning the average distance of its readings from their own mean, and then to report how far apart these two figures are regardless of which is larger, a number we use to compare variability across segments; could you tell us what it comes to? 0.26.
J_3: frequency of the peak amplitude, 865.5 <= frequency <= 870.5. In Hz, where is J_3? 868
